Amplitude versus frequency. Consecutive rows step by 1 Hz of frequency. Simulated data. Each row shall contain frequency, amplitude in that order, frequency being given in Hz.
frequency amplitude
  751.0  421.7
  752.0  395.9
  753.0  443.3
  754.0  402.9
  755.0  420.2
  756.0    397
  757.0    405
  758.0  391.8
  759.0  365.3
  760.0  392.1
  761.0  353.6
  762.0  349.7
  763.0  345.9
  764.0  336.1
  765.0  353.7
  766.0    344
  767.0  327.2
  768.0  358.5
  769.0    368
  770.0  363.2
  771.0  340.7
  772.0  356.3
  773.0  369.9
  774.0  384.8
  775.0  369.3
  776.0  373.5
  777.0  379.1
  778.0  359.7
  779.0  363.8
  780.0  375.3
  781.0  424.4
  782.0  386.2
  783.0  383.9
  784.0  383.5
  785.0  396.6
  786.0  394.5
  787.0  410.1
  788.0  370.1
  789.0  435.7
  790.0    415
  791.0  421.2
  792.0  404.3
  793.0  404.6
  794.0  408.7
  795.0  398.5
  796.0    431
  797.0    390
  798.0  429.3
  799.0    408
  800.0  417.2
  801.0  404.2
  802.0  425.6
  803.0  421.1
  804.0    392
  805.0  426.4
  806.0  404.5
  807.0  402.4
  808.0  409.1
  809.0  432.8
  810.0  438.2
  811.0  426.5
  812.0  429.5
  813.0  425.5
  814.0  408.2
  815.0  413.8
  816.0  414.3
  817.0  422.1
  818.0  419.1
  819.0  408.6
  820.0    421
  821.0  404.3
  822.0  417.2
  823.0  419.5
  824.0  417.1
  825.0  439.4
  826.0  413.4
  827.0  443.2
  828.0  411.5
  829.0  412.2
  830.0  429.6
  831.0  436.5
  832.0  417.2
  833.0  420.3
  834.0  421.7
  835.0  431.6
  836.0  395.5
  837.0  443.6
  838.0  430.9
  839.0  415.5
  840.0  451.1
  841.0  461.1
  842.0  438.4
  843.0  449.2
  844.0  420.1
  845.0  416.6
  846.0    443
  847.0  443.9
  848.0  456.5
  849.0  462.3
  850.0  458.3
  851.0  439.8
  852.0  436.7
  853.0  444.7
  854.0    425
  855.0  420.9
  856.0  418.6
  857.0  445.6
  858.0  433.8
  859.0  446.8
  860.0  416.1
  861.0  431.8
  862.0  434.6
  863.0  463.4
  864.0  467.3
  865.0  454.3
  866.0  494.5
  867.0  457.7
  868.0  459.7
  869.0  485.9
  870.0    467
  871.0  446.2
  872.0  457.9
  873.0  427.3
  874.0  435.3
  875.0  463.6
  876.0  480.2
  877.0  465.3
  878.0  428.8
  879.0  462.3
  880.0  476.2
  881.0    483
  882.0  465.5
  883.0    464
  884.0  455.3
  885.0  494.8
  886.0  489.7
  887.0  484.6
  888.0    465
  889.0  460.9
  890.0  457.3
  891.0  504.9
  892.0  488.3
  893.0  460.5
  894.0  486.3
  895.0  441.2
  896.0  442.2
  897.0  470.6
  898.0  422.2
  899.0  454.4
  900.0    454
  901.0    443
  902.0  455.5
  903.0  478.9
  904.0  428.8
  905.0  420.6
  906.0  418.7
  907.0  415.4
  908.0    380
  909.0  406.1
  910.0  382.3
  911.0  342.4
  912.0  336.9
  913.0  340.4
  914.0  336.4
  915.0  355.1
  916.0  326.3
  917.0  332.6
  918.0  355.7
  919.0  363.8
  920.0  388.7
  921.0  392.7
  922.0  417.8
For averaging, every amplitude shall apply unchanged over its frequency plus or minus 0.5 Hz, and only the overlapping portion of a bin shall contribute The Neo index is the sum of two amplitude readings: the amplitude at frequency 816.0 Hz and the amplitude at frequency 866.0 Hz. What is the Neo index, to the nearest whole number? 909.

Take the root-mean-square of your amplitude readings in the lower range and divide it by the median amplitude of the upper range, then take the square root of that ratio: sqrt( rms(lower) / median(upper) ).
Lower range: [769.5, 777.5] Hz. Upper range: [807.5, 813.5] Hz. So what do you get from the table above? 0.93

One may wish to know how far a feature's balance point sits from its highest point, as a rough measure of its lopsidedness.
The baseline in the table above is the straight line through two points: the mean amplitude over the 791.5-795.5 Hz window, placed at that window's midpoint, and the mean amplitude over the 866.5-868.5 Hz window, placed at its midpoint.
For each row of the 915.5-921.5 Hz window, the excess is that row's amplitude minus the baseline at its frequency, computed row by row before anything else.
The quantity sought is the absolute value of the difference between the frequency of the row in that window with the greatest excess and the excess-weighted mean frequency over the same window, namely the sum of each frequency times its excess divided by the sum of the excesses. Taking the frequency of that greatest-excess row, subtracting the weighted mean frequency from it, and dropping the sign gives 2.8 Hz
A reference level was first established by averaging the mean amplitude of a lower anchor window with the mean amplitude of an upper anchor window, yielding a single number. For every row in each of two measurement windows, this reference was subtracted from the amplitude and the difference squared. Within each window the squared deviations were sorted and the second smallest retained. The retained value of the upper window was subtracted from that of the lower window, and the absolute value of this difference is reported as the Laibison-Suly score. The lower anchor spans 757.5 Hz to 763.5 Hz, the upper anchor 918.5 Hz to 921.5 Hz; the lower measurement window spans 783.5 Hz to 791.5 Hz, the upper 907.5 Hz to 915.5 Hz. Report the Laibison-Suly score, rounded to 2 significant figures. 21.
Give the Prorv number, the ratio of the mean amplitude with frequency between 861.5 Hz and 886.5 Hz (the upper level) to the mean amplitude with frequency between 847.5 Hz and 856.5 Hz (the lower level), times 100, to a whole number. 105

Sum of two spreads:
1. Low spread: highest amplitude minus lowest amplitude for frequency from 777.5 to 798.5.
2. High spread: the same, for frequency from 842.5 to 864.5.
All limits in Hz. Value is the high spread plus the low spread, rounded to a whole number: 127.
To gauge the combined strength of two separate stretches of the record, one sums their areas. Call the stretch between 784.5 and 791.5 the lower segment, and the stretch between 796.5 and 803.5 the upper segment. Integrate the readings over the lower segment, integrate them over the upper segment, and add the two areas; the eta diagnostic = 5739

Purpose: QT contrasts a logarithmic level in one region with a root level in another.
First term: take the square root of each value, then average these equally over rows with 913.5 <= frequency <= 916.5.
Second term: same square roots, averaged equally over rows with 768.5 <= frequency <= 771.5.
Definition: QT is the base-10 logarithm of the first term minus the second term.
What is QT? -17.6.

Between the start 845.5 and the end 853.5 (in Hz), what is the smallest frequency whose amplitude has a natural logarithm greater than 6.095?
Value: 847.0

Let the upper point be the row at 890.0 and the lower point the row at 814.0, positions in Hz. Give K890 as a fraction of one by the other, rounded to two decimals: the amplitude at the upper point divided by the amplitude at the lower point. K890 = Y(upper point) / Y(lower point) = 1.12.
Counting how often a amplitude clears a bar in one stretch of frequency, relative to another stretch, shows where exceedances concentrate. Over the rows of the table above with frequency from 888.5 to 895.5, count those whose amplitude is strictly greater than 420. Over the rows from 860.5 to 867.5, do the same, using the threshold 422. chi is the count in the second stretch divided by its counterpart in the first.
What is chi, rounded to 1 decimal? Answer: 1.0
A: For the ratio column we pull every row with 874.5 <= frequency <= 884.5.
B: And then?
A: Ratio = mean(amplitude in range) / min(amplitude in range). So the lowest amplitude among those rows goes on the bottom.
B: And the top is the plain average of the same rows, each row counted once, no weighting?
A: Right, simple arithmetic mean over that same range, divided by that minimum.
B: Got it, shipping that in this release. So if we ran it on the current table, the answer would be 1.08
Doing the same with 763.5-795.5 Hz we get 1.16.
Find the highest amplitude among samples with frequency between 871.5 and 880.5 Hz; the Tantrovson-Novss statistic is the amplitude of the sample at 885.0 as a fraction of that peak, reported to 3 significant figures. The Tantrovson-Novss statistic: 1.03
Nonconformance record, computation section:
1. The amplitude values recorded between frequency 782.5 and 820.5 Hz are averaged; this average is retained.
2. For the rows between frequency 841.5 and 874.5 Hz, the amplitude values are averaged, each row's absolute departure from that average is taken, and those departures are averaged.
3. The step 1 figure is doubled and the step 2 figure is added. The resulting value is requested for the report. 838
